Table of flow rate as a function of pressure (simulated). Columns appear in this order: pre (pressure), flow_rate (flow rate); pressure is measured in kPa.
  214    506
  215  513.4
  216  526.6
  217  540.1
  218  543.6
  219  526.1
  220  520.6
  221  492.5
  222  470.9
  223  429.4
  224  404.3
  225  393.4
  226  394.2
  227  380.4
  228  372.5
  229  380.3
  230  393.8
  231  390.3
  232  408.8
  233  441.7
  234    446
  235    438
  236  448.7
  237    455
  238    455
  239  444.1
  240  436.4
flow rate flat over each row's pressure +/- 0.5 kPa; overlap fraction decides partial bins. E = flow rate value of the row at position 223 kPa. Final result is 429.4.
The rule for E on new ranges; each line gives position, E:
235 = 438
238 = 455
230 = 393.8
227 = 380.4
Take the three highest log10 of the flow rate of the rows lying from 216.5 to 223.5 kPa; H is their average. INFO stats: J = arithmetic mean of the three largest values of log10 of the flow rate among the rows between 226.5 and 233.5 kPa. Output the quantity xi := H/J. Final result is 1.04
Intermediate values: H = 2.73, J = 2.62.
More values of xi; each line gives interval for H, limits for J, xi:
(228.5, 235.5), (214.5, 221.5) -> 0.97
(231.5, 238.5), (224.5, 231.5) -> 1.02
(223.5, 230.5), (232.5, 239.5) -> 0.98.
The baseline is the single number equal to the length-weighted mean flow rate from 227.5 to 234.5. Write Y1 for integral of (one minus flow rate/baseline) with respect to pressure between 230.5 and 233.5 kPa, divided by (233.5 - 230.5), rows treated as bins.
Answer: -0.02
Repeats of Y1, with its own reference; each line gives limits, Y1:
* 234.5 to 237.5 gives -0.10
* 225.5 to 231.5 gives 0.05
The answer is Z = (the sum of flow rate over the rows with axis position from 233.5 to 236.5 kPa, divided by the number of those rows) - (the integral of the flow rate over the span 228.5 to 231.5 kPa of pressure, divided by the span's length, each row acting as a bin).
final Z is 56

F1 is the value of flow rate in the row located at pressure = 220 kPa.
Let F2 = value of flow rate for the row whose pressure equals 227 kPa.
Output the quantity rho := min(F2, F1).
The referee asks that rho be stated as 380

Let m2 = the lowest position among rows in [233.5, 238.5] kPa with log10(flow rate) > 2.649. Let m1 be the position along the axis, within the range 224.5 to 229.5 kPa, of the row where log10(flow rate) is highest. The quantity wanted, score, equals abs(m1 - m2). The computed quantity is 8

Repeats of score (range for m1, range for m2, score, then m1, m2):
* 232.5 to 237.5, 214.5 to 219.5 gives 22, 237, 215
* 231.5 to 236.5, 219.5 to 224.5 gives 16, 236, 220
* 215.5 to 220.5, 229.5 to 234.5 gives 16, 218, 234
